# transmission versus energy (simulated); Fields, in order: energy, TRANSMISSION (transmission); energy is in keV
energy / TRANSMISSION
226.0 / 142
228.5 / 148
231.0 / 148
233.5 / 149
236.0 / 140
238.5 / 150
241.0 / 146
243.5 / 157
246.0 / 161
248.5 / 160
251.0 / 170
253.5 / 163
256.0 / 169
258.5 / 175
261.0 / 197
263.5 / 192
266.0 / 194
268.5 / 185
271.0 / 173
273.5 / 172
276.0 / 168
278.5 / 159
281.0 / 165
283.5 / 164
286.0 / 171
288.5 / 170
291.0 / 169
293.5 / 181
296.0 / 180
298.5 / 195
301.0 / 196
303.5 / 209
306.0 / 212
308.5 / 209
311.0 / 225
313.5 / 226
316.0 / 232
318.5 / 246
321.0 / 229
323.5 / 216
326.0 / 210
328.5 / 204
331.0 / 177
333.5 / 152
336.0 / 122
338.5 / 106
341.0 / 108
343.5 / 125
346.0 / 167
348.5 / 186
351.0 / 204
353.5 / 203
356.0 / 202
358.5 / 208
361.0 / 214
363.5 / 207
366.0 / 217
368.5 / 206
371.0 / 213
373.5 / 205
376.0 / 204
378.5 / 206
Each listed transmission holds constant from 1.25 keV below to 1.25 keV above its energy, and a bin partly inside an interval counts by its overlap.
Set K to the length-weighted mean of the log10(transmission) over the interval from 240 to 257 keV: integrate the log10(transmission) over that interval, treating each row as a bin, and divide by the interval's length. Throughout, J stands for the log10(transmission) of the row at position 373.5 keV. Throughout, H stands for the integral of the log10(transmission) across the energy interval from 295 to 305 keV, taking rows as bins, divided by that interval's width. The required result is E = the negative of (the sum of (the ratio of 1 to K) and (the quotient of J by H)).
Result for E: -1.46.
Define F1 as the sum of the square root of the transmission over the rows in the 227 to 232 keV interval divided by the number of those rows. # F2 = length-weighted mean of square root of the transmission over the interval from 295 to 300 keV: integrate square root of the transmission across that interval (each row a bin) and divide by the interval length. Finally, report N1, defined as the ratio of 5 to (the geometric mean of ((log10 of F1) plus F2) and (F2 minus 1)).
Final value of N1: 0.364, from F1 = 12.2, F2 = 13.7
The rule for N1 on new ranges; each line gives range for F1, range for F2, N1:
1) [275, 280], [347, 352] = 0.360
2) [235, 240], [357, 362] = 0.345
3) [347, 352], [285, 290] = 0.382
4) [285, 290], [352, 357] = 0.351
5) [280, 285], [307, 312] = 0.340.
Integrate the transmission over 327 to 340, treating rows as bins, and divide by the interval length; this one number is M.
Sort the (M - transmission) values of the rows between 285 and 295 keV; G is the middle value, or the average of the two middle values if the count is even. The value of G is -18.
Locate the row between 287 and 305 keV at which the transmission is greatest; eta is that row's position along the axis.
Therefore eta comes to 303.5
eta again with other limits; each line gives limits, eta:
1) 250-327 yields 318.5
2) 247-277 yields 261.0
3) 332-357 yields 351.0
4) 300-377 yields 318.5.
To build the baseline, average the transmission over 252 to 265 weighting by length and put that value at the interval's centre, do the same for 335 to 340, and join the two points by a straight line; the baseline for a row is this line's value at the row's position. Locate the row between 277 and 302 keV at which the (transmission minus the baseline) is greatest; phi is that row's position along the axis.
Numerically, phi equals 301.0 keV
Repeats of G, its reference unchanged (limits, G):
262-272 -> -36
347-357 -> -50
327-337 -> -12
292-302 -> -36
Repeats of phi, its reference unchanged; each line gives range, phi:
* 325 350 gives 326.0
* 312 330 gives 318.5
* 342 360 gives 358.5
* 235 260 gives 258.5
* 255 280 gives 266.0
